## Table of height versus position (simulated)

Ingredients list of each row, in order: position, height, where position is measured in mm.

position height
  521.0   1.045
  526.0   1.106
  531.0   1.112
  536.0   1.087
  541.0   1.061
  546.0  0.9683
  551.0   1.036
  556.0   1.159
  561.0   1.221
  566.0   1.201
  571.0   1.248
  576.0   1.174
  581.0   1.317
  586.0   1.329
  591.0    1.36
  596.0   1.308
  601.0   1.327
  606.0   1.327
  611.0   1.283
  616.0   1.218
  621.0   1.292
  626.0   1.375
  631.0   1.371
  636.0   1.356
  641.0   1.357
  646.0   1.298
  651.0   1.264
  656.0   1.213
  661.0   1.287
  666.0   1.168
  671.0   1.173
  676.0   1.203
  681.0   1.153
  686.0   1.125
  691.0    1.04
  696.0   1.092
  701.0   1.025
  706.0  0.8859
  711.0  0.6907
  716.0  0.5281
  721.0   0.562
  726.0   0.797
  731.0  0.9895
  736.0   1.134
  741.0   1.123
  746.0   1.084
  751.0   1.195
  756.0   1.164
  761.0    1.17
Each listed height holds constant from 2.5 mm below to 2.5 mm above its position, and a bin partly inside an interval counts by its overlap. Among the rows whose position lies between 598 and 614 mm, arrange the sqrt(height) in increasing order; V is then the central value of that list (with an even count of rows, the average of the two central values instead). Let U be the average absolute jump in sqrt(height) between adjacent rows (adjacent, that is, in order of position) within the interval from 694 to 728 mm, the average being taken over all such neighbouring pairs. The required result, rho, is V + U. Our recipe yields 1.23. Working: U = 0.081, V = 1.15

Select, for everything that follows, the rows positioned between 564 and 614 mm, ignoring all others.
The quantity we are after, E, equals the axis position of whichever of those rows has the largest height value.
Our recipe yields 591.0 mm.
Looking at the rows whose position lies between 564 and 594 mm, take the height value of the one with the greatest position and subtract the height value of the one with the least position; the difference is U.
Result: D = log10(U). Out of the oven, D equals -0.80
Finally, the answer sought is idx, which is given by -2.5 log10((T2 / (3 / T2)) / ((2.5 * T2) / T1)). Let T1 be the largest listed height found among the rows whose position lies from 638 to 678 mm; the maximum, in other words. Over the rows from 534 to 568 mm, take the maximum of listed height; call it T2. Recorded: 1.64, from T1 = 1.357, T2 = 1.221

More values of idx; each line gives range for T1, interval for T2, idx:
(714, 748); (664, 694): 1.85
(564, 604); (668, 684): 1.65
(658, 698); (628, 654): 1.57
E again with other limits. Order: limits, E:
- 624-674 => 626.0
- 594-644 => 626.0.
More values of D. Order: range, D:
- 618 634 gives -1.10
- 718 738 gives -0.24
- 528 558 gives -1.33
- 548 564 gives -0.73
